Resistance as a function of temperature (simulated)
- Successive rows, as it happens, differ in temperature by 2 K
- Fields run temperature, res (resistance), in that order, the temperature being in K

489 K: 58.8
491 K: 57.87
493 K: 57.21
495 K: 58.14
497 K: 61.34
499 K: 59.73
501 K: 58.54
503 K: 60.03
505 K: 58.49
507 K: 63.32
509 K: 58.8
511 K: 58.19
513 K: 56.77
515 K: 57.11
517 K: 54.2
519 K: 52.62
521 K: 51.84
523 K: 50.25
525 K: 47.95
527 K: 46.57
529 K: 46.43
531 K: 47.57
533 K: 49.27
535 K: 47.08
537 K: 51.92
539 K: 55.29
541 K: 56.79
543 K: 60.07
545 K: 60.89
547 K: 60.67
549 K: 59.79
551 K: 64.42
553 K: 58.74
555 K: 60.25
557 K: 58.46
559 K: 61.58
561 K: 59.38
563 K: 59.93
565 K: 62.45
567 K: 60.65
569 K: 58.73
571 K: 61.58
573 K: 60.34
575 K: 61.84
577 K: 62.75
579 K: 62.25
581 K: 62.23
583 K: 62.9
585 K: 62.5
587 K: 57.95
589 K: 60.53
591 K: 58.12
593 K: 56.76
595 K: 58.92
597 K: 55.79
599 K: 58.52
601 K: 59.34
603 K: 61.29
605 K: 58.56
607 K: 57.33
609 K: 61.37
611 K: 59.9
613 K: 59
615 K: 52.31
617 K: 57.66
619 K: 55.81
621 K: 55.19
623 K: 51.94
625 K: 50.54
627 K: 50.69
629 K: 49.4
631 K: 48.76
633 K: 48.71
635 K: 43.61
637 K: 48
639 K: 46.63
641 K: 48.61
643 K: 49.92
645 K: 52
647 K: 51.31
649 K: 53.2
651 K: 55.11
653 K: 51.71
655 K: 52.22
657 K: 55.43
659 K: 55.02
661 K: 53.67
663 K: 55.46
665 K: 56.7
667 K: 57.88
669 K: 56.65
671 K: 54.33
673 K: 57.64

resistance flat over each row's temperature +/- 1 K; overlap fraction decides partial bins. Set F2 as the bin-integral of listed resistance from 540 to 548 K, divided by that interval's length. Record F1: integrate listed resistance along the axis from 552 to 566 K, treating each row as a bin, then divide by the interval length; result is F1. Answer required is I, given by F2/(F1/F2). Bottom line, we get 59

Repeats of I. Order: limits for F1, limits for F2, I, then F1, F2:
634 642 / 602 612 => 76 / 47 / 60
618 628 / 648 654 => 54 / 53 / 53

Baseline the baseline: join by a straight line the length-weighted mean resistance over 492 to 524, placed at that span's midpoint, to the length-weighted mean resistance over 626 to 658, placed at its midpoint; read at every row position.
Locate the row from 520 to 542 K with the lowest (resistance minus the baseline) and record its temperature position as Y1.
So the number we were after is 529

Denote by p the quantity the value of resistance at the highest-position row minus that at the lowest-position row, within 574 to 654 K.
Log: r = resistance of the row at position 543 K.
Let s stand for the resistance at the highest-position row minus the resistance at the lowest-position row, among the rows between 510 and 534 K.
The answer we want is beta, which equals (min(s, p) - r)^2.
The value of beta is 4928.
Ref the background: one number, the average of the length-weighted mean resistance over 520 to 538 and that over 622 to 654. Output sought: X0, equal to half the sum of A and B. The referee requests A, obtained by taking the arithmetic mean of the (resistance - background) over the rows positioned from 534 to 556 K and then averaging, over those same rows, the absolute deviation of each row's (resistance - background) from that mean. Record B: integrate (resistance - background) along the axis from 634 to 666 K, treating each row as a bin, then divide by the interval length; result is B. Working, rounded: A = 3.7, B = 2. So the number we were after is 3.0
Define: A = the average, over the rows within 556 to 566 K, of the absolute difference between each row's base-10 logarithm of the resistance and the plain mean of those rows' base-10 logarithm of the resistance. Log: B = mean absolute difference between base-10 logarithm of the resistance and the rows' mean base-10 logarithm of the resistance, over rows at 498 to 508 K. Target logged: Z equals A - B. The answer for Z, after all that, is 0.0000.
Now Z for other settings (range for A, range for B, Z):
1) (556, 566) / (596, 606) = -0.0001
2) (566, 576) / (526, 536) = -0.0012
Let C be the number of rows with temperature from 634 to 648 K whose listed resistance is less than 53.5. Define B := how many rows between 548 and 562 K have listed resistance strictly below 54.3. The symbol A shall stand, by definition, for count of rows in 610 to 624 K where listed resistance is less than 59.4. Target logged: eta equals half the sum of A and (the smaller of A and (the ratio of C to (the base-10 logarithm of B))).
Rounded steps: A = 6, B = 0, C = 7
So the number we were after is 3.0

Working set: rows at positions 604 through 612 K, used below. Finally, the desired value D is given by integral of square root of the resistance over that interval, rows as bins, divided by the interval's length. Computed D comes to 7.7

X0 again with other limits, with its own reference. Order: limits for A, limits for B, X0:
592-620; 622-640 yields 0.6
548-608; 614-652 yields 1.7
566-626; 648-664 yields 3.5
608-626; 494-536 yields 4.1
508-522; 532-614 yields 6.1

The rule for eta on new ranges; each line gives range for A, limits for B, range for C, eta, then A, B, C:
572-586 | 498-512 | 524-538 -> 0.0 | 0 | 0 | 7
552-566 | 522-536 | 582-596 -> 1.5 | 3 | 7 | 0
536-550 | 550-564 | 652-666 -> 1.5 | 3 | 0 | 2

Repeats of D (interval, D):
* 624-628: 7.1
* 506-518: 7.6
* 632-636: 6.8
